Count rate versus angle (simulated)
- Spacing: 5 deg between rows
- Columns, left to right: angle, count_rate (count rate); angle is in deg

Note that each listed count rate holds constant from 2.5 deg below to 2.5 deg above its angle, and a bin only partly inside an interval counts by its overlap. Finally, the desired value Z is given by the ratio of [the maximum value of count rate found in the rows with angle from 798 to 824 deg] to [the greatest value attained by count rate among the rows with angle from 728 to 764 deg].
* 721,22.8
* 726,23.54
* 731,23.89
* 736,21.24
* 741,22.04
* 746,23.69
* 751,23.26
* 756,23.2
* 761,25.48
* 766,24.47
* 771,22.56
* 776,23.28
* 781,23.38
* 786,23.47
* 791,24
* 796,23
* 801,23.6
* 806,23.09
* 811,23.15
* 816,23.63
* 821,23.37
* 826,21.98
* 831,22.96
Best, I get 0.93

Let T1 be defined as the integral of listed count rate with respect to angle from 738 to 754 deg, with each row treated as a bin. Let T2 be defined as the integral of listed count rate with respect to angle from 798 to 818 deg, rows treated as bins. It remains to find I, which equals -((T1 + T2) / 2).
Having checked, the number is -417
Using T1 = 367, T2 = 467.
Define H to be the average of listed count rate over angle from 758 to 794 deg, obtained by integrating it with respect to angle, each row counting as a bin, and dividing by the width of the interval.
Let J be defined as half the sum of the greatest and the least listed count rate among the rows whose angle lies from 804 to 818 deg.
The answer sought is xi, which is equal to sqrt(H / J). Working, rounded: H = 23.8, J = 23.4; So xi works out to 1.009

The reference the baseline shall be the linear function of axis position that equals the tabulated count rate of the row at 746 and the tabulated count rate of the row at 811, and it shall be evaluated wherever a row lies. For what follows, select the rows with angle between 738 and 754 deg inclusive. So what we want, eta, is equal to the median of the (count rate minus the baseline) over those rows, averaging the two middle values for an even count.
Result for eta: -0.4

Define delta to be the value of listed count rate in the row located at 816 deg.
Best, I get 23.63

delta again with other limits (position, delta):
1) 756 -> 23.2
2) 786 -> 23.47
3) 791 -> 24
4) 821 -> 23.37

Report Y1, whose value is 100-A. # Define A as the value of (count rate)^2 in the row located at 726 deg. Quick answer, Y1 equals -454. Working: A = 554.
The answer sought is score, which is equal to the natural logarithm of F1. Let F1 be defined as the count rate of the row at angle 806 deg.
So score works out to 3.14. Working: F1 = 23.09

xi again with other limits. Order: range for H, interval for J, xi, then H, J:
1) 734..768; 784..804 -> 0.997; 23.4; 23.5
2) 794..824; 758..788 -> 0.985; 23.3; 24.0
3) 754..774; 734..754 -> 1.032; 23.9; 22.5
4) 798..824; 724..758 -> 1.017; 23.3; 22.6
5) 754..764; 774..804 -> 1.019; 24.4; 23.5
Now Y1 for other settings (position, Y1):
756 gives -438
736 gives -351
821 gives -446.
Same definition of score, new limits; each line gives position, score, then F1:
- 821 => 3.15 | 23.37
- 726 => 3.16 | 23.54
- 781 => 3.15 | 23.38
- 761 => 3.24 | 25.48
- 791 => 3.18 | 24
